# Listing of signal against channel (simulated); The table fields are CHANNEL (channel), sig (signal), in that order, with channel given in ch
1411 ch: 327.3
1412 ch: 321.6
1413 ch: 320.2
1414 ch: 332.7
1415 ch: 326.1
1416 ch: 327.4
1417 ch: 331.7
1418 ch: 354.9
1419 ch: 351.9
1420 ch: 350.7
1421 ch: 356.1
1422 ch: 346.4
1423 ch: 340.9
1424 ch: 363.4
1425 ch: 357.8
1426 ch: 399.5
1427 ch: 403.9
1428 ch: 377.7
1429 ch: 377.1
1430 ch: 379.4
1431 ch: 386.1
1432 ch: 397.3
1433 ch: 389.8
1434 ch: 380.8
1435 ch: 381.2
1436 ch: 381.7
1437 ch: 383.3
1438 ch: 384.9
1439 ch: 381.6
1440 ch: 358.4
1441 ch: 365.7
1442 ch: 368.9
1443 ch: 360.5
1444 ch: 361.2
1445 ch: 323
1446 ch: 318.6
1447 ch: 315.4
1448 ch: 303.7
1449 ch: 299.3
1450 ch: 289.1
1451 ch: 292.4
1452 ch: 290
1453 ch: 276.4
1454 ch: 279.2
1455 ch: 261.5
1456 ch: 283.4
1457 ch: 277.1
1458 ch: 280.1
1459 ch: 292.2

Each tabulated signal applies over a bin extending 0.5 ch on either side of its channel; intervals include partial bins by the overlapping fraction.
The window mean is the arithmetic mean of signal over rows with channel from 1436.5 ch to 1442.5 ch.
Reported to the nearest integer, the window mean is 374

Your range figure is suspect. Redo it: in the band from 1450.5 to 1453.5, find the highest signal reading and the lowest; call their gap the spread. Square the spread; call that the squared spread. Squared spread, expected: 256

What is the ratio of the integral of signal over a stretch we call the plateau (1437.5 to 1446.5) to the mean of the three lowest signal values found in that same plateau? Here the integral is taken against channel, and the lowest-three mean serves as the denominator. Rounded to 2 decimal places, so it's 9.67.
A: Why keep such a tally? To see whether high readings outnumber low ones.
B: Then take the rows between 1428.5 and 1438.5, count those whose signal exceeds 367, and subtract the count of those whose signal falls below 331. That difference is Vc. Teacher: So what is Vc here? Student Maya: 10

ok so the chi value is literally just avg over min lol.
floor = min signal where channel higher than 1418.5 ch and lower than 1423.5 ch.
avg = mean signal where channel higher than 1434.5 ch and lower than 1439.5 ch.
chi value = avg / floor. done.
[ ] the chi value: 1.12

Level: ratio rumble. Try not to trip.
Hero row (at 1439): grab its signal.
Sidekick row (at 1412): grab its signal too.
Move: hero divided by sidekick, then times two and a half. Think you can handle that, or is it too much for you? 3.0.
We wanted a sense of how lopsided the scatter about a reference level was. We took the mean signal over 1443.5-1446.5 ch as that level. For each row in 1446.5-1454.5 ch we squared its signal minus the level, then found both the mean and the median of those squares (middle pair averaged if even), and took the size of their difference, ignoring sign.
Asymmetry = 25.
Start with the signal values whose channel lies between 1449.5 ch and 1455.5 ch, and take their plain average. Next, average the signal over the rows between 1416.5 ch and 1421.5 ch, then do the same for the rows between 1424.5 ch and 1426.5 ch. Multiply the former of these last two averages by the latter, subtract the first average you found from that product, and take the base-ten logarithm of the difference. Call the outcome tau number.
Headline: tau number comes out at 5.12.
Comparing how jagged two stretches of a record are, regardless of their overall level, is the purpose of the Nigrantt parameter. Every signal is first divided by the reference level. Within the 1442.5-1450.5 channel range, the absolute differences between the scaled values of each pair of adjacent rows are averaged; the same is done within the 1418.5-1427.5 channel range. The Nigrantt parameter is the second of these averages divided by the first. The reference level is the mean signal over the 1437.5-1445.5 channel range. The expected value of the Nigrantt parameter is 1.2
